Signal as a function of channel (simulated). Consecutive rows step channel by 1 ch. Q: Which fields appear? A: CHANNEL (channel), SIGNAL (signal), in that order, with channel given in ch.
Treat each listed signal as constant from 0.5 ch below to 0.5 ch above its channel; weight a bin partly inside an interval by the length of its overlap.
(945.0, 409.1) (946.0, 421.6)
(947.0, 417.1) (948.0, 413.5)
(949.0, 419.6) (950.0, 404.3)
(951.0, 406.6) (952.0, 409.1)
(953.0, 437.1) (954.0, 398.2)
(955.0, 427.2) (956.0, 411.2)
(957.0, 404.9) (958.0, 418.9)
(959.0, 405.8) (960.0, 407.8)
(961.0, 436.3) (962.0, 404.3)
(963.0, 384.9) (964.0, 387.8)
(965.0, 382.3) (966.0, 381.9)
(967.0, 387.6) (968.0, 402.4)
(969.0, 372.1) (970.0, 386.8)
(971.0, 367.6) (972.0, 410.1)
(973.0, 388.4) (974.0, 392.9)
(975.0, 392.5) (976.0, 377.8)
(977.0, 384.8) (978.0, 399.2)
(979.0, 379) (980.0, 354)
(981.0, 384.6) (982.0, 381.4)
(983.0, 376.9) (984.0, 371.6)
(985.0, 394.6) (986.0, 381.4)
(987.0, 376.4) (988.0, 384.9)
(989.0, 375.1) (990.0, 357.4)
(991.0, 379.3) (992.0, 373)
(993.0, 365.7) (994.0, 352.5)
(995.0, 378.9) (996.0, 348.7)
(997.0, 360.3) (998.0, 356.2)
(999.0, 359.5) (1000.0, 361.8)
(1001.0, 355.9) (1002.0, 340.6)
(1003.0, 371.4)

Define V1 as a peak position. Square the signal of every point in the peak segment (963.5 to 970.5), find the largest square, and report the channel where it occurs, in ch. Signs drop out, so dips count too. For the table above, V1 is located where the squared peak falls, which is 968.0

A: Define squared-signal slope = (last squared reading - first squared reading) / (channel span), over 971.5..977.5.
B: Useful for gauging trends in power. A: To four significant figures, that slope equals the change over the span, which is -4022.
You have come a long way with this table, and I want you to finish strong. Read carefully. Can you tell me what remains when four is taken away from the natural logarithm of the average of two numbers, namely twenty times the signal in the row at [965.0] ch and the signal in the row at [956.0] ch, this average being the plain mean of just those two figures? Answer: 4.30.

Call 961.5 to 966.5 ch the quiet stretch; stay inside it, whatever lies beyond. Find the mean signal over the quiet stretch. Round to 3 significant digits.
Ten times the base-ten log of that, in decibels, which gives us 25.9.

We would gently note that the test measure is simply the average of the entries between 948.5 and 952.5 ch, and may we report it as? 410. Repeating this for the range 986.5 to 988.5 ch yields 381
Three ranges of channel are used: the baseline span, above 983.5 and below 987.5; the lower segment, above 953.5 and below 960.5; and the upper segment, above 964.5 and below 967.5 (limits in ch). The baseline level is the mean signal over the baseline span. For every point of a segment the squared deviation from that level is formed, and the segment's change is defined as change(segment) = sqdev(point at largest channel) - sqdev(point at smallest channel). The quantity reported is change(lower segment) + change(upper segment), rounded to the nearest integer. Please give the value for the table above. 464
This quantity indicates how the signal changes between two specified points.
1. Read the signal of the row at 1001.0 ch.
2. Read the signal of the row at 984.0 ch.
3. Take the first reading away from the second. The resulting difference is 16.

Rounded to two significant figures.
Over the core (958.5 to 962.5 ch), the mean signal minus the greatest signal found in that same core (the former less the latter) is -23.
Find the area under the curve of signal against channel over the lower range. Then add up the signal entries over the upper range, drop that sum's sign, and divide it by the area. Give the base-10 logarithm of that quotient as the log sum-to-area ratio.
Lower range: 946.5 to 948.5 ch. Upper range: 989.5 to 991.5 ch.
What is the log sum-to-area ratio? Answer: -0.052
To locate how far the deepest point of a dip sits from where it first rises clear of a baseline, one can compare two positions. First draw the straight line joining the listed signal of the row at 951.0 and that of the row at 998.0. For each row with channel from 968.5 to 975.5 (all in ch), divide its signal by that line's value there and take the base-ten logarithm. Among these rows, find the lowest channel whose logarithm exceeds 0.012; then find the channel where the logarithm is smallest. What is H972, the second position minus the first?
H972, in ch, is -1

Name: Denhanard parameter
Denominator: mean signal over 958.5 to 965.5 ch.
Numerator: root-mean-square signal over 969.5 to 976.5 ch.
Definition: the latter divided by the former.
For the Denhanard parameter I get 0.967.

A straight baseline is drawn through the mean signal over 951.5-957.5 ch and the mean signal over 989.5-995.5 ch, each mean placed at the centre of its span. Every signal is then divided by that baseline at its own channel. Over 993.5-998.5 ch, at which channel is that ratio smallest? 996.0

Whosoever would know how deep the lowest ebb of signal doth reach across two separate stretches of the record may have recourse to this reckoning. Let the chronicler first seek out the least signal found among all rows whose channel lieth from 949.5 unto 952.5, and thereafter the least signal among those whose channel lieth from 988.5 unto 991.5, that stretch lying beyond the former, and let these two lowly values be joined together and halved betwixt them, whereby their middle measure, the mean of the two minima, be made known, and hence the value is 381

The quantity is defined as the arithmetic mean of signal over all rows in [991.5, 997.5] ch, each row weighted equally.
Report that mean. 363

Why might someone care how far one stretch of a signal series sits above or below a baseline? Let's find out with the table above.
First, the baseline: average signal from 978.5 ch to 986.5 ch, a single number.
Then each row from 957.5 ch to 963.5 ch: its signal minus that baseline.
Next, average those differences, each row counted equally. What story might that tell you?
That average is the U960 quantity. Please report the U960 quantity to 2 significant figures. 32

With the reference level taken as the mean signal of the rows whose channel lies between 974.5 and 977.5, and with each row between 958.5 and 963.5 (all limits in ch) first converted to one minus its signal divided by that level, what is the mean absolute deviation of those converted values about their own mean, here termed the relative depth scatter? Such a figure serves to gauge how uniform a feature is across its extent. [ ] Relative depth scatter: 0.030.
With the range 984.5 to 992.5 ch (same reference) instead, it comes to 0.019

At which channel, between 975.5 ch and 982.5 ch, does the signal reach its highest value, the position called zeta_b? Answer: 978.0 ch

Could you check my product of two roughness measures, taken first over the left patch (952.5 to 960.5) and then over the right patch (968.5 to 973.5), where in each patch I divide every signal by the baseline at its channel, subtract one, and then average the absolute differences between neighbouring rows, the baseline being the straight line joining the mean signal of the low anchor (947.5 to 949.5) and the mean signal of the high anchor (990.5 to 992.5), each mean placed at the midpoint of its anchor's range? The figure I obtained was 0.0026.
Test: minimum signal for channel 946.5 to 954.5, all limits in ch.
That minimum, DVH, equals 398.2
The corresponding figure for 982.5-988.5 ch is 371.6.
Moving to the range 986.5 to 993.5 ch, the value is 357.4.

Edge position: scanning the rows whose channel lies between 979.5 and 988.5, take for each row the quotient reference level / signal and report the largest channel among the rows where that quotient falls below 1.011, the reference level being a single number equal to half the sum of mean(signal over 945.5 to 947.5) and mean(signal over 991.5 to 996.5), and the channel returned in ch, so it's 985.0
